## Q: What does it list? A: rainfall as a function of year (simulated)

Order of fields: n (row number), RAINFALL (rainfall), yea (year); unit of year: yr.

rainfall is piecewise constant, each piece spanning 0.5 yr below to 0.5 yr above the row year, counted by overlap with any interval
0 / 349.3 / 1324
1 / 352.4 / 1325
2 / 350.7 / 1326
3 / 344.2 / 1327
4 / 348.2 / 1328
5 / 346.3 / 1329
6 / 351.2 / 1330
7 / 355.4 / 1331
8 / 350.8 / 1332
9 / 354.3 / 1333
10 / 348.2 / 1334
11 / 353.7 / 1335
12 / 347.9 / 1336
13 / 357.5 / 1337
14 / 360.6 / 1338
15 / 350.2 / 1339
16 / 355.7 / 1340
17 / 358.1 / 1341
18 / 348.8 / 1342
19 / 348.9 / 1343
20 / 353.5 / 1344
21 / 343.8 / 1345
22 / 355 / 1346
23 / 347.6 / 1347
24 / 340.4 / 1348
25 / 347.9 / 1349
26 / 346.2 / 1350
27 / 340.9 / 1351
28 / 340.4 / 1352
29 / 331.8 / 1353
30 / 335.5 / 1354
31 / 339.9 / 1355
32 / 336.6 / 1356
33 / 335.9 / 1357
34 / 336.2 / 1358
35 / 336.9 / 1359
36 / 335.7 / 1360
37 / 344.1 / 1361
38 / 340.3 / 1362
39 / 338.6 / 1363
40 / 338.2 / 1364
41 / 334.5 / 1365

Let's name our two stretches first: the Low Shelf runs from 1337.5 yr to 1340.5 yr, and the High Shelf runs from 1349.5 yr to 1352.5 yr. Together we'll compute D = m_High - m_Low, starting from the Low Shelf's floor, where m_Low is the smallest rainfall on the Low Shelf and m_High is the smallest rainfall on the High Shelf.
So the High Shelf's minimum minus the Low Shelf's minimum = -10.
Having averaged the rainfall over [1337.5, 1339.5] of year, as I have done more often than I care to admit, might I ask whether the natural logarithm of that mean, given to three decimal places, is 5.873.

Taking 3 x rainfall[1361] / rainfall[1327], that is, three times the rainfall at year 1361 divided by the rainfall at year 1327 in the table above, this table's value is 3.00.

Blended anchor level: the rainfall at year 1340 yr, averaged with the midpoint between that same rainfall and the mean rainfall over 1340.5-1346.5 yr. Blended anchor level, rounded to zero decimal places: 355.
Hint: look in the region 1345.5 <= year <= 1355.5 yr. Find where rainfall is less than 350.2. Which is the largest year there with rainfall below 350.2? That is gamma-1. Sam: 1355 yr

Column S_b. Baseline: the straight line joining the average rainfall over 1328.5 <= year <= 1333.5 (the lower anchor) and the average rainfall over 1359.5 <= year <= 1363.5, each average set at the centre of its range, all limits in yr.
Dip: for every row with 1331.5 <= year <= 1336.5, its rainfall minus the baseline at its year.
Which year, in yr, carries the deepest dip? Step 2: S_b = 1334 yr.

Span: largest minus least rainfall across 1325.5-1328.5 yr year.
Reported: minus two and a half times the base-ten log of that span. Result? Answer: -2.03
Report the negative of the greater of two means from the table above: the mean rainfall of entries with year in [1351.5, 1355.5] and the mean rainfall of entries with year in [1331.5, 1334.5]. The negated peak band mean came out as -351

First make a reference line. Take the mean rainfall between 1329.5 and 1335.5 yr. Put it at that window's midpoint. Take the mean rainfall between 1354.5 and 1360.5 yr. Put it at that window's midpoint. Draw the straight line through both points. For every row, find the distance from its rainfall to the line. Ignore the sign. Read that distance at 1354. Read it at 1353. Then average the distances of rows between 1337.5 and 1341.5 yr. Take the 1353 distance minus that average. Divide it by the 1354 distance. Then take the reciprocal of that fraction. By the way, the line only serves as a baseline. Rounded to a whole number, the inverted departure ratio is -10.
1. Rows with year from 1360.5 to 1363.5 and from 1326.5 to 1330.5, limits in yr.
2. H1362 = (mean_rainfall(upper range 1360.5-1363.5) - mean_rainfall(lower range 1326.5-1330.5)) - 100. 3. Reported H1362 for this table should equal -106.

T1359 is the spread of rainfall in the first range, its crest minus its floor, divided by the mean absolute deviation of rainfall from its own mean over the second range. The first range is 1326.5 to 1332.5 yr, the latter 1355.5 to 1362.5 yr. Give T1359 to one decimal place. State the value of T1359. 4.6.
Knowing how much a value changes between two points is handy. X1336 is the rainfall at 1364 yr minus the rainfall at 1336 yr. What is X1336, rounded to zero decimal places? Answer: -10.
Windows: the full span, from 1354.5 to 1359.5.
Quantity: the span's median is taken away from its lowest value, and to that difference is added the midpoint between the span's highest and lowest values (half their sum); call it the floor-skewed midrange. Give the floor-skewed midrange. 337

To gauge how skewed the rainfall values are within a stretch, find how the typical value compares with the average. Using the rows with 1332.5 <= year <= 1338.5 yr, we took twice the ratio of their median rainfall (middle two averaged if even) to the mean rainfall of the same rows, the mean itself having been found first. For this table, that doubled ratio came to 2.00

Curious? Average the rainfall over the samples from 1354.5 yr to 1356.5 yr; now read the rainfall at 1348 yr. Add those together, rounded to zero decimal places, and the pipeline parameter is 679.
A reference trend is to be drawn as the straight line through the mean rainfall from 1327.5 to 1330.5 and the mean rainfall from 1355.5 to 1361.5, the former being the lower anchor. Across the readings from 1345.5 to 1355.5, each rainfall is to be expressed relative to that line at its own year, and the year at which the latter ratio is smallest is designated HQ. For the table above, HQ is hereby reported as 1353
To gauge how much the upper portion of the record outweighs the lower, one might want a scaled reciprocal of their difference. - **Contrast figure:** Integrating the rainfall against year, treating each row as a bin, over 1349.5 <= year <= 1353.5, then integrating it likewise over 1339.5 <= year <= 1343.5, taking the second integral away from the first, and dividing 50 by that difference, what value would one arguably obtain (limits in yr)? -0.96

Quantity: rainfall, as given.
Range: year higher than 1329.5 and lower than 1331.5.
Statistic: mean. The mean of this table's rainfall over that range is 353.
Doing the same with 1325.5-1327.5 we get 347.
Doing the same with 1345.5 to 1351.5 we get 346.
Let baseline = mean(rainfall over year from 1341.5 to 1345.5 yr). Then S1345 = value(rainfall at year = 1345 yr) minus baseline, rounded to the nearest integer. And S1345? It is -5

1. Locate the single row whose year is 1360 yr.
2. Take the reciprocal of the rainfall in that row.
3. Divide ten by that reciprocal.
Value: 3357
